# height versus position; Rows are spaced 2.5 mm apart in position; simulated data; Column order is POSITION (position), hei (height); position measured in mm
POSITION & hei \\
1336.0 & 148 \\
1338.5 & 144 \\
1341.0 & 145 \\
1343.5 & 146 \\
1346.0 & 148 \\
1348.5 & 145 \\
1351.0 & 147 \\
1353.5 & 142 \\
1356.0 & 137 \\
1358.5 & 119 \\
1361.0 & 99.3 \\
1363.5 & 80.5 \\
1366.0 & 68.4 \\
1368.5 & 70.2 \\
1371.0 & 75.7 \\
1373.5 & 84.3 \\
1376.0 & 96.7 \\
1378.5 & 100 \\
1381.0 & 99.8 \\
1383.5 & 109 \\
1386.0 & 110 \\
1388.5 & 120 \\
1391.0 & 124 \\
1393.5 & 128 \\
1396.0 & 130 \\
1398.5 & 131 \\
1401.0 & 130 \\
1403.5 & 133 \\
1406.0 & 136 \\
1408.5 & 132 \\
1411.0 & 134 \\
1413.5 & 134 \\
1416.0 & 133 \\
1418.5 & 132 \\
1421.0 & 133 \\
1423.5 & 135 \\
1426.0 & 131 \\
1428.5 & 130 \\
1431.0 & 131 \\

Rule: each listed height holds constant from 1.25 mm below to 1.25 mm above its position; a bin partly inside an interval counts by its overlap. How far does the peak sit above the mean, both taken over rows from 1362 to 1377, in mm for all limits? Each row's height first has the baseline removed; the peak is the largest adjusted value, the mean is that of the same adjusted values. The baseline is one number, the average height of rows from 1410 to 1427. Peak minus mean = 17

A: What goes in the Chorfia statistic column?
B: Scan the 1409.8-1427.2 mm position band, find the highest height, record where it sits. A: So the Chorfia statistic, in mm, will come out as 1423.5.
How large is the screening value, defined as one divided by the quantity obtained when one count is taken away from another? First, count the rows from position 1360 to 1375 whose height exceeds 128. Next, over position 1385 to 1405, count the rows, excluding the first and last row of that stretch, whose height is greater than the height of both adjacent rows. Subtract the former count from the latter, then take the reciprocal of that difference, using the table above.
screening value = 1.0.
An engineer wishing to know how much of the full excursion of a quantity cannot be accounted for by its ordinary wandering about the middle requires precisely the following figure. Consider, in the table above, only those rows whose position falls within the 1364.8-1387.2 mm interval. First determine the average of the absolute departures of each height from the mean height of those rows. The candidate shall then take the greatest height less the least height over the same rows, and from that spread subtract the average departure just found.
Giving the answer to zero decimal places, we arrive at 28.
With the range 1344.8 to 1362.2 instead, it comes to 35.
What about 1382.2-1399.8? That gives 15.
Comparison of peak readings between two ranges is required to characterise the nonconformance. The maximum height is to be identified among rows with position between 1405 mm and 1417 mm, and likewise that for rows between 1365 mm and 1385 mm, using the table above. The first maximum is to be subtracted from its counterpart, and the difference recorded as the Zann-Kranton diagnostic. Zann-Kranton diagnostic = -27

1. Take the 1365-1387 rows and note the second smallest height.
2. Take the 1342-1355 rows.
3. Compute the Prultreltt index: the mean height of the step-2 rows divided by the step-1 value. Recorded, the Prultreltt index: 2.1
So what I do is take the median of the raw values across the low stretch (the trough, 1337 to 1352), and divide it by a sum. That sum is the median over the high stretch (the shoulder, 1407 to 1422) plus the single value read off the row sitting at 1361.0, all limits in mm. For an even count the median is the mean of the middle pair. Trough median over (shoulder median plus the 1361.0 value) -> 0.63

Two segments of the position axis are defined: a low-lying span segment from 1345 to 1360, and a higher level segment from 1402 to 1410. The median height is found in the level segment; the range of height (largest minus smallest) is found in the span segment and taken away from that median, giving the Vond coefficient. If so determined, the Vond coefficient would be 104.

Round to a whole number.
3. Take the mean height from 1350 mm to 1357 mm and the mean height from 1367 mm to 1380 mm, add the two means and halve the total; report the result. 114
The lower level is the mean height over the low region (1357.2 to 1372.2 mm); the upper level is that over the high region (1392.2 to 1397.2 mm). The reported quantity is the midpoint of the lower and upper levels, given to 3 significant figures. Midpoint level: 107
